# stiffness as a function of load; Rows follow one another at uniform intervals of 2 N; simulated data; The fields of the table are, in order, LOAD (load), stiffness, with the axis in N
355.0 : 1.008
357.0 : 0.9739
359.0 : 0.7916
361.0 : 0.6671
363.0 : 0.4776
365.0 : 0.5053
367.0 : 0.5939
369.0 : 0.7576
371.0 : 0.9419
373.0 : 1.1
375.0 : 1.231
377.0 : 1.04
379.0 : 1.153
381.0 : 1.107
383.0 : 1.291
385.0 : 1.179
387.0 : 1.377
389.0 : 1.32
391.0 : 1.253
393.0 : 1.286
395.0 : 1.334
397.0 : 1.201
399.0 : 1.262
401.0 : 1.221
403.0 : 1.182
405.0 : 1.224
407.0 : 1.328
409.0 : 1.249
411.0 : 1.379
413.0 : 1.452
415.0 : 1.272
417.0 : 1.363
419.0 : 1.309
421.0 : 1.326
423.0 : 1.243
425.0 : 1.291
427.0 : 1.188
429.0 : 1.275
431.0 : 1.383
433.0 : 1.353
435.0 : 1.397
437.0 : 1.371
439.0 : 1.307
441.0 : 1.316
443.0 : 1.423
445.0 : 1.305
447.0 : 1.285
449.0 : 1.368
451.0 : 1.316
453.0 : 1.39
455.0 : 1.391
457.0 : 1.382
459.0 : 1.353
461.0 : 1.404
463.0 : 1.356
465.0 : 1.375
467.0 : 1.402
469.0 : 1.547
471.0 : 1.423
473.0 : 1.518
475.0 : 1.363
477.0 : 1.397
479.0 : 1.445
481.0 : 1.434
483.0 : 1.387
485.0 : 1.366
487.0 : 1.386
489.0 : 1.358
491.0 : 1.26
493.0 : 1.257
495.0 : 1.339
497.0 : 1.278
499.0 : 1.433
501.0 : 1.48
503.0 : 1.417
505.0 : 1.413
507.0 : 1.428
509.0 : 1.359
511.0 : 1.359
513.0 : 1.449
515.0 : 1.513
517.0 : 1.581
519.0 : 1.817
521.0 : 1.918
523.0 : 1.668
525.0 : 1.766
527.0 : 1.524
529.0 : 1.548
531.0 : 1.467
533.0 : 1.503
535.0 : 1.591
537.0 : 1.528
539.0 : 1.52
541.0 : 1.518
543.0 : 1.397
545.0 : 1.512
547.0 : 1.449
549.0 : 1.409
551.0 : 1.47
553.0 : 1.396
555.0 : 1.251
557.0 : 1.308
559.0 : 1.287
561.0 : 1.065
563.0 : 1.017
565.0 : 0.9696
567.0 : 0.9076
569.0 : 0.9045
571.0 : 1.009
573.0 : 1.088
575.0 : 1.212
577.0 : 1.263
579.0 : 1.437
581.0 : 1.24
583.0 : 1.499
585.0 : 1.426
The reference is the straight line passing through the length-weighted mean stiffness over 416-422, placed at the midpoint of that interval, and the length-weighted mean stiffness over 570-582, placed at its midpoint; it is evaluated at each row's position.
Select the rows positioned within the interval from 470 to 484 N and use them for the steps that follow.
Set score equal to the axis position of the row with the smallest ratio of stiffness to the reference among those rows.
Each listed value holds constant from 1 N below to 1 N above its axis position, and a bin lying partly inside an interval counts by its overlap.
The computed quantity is 475.0 N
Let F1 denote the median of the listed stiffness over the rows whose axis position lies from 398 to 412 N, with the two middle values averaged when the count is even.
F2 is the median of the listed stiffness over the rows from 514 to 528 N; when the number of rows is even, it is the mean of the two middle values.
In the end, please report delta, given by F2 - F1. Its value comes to 0.42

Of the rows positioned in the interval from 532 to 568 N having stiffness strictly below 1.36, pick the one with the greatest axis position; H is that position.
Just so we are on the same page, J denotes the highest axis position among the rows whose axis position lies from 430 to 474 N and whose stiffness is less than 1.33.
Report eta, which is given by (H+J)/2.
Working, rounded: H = 567.0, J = 451.0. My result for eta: 509 N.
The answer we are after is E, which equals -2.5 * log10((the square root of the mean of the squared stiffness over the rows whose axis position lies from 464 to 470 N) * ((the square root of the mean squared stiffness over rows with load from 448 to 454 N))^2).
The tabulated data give -1.06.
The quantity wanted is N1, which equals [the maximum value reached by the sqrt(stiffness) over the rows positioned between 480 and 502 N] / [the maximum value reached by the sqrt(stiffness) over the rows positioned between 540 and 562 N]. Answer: 0.99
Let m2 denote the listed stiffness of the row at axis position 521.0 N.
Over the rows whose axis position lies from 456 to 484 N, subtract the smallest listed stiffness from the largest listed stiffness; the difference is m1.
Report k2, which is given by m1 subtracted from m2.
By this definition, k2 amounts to 1.72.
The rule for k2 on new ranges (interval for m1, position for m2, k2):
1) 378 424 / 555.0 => 0.91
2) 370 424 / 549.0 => 0.90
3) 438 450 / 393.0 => 1.15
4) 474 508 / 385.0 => 0.96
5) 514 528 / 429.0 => 0.87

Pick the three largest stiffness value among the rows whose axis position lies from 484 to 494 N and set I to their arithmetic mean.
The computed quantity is 1.4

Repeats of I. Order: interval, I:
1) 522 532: 1.7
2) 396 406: 1.2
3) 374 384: 1.2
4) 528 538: 1.6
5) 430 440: 1.4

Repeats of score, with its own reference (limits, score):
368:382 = 369.0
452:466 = 459.0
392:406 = 403.0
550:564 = 563.0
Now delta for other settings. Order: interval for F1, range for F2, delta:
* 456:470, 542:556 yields 0.03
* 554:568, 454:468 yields 0.32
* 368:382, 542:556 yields 0.31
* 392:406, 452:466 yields 0.16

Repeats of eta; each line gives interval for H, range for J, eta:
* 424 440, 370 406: 422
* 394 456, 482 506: 474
